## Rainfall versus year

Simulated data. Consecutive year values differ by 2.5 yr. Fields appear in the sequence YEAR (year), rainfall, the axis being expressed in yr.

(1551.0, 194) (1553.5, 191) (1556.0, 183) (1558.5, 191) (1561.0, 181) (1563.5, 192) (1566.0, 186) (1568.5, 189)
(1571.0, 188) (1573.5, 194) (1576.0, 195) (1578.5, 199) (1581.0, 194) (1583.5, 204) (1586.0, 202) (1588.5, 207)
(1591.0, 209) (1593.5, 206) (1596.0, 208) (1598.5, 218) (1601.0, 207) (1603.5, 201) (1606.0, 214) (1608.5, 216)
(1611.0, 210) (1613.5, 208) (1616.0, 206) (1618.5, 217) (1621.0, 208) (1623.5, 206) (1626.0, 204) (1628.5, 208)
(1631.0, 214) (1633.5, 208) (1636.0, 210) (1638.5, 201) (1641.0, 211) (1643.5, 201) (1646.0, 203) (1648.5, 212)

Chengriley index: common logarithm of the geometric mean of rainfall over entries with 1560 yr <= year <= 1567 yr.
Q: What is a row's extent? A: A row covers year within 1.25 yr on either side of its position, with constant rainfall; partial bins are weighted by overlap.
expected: 2.270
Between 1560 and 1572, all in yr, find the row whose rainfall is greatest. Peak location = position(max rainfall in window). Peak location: 1563.5 yr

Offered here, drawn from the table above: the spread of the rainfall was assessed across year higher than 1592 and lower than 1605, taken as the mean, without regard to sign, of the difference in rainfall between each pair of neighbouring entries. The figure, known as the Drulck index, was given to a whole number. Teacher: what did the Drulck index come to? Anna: 7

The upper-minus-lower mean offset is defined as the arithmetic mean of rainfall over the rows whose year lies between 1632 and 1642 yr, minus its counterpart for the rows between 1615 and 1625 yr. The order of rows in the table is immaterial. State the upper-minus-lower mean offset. -2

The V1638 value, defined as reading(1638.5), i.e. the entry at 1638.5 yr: 201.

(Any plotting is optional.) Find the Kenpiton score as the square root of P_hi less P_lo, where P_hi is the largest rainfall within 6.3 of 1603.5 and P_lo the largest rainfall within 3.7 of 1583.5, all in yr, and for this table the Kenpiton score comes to 3.7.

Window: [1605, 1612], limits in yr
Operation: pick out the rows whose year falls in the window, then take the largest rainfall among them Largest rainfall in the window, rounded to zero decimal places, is 216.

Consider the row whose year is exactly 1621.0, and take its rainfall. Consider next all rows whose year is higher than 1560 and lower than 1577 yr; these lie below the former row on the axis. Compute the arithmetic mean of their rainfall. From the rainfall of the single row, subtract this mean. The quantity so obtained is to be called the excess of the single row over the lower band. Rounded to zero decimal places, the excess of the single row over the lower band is 19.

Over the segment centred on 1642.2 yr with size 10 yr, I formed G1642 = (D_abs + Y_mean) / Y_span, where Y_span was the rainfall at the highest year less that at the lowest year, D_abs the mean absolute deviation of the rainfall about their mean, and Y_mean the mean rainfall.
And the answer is 104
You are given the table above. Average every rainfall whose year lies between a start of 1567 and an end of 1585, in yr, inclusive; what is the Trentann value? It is 195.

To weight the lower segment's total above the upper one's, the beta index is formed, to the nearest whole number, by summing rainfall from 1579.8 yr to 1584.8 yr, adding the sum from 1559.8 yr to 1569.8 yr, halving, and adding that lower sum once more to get 1321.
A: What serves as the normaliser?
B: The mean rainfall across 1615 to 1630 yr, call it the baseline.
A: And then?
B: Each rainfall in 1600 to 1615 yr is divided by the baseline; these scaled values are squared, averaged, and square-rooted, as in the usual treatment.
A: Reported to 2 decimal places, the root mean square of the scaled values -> 1.01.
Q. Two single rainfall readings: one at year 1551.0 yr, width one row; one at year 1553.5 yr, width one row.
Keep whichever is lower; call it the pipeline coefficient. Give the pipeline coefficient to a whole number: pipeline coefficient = 191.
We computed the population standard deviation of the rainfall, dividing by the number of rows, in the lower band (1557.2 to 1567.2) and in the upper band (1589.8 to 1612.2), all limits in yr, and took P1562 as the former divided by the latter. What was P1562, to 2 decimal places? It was 0.87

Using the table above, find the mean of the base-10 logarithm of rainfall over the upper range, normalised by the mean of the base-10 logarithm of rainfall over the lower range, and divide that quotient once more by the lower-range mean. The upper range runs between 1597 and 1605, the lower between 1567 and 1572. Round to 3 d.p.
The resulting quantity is 0.448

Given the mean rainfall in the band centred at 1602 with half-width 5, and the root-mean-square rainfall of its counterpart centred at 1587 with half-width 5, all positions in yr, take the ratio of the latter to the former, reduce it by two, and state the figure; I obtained -1.02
